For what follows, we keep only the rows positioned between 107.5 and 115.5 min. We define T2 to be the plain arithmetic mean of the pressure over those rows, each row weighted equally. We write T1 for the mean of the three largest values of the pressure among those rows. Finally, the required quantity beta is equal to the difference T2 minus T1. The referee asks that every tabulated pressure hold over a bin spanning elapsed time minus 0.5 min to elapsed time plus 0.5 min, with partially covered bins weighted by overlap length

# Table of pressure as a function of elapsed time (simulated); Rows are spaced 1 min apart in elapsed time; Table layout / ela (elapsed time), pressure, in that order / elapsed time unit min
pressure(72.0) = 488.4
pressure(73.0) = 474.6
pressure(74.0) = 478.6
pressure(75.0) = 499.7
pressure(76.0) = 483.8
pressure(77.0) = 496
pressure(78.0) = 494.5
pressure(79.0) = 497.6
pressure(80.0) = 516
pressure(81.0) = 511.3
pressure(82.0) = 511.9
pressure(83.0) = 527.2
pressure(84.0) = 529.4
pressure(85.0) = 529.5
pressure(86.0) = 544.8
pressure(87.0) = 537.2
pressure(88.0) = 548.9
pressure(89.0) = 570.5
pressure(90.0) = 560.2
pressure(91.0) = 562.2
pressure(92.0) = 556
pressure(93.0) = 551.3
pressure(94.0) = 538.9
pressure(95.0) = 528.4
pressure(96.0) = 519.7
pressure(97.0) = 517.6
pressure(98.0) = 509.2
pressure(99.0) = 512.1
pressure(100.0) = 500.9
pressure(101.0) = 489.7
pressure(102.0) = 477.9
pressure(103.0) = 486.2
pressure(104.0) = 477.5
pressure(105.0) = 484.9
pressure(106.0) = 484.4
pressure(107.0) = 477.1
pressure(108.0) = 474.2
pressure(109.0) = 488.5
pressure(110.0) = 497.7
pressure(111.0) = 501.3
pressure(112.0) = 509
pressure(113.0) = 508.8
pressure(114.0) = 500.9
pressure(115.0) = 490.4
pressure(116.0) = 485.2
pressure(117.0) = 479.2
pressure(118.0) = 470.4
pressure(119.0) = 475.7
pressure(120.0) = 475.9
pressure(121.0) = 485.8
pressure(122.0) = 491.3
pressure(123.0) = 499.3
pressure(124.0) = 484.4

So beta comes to -10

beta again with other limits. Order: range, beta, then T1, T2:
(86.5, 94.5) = -11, 564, 553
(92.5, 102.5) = -25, 540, 515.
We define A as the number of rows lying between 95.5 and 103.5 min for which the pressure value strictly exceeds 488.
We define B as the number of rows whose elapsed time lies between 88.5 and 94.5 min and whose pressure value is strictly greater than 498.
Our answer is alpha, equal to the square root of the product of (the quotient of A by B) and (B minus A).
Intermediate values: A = 6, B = 6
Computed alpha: 0.00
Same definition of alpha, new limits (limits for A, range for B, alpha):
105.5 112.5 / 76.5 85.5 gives 1.15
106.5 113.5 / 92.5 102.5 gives 1.37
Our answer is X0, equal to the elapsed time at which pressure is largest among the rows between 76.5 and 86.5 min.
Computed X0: 86.0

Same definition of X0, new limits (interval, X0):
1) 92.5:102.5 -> 93.0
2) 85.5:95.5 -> 89.0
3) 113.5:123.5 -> 114.0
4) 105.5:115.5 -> 112.0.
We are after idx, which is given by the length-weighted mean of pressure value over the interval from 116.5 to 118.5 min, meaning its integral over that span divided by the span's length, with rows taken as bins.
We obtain 475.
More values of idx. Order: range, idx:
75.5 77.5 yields 490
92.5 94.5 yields 545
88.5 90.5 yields 565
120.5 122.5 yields 489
